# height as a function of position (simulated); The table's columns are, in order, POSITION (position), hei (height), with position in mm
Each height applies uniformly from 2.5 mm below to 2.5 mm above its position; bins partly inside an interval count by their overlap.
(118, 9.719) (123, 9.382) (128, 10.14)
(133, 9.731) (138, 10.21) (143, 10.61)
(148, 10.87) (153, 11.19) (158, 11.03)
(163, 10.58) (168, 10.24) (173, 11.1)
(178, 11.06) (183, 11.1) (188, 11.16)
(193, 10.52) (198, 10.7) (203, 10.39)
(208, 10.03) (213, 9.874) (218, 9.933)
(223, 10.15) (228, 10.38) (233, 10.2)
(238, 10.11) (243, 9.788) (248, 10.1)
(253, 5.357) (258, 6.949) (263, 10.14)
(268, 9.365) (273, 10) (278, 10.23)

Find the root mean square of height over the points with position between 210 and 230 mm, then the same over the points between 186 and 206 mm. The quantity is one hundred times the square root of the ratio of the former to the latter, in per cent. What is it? 97.1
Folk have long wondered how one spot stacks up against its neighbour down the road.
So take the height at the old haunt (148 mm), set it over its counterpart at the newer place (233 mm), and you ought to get 1.07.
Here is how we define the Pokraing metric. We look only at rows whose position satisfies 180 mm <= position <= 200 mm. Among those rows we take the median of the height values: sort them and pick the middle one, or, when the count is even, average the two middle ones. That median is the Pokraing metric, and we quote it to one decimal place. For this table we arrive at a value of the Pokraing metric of 10.9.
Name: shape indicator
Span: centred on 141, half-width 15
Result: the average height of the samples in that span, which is 10.5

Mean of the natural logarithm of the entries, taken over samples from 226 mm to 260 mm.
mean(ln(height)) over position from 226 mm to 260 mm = 2.17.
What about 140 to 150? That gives 2.37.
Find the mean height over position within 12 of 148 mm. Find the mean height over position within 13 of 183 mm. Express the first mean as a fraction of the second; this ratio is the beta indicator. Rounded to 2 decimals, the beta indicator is 0.98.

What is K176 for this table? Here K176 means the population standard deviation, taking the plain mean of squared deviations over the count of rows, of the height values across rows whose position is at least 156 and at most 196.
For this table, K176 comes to 0.33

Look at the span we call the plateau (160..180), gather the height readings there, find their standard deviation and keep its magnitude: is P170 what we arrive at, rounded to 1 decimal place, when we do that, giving 0.4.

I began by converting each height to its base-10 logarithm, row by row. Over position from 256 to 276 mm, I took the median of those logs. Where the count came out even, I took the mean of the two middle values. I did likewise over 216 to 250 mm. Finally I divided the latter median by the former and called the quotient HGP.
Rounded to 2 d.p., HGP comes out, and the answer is 1.02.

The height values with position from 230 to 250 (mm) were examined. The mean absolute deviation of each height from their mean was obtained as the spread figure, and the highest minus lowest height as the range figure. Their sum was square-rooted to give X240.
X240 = 0.74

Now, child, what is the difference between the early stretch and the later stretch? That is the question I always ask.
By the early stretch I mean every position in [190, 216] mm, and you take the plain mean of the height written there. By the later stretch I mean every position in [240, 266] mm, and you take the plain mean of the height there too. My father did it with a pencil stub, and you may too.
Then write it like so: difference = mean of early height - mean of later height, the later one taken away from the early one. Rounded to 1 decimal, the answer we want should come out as 1.8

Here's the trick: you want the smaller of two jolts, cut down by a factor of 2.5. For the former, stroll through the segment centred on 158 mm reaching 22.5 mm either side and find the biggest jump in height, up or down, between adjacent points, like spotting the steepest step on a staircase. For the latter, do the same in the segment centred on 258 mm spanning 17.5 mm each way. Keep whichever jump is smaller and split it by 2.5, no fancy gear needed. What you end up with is 0.34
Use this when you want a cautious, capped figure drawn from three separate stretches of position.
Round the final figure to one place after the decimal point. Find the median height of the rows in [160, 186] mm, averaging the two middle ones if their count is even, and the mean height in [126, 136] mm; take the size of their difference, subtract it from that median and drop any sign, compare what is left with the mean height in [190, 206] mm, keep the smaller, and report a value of 9.9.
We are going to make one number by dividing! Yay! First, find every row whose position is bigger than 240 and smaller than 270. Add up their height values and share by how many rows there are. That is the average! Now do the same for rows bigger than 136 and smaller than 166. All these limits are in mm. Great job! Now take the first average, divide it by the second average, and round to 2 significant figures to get 0.80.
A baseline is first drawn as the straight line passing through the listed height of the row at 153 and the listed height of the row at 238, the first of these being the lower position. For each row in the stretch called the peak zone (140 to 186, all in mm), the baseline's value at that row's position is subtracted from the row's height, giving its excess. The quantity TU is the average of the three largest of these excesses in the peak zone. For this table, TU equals 0.21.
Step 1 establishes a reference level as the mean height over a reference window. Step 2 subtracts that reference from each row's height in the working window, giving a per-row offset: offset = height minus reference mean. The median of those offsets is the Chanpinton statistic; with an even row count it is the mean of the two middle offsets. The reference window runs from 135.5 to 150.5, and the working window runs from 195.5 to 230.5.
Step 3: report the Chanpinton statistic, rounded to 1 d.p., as -0.4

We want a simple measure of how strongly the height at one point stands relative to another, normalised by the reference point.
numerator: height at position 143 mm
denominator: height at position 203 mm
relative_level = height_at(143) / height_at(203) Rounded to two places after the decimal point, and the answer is 1.02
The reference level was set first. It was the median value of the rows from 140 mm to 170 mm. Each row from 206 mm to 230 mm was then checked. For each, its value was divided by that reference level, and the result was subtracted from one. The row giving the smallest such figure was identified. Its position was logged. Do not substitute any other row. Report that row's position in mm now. 228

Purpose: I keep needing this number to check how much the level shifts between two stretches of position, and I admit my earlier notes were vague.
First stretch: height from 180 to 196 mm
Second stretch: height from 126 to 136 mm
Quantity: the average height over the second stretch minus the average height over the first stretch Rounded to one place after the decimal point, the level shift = -1.0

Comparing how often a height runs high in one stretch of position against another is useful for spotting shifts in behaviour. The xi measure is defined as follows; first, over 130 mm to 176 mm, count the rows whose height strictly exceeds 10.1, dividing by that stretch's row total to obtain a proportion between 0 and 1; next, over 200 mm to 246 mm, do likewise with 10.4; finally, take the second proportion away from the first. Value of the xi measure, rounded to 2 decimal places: 0.89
